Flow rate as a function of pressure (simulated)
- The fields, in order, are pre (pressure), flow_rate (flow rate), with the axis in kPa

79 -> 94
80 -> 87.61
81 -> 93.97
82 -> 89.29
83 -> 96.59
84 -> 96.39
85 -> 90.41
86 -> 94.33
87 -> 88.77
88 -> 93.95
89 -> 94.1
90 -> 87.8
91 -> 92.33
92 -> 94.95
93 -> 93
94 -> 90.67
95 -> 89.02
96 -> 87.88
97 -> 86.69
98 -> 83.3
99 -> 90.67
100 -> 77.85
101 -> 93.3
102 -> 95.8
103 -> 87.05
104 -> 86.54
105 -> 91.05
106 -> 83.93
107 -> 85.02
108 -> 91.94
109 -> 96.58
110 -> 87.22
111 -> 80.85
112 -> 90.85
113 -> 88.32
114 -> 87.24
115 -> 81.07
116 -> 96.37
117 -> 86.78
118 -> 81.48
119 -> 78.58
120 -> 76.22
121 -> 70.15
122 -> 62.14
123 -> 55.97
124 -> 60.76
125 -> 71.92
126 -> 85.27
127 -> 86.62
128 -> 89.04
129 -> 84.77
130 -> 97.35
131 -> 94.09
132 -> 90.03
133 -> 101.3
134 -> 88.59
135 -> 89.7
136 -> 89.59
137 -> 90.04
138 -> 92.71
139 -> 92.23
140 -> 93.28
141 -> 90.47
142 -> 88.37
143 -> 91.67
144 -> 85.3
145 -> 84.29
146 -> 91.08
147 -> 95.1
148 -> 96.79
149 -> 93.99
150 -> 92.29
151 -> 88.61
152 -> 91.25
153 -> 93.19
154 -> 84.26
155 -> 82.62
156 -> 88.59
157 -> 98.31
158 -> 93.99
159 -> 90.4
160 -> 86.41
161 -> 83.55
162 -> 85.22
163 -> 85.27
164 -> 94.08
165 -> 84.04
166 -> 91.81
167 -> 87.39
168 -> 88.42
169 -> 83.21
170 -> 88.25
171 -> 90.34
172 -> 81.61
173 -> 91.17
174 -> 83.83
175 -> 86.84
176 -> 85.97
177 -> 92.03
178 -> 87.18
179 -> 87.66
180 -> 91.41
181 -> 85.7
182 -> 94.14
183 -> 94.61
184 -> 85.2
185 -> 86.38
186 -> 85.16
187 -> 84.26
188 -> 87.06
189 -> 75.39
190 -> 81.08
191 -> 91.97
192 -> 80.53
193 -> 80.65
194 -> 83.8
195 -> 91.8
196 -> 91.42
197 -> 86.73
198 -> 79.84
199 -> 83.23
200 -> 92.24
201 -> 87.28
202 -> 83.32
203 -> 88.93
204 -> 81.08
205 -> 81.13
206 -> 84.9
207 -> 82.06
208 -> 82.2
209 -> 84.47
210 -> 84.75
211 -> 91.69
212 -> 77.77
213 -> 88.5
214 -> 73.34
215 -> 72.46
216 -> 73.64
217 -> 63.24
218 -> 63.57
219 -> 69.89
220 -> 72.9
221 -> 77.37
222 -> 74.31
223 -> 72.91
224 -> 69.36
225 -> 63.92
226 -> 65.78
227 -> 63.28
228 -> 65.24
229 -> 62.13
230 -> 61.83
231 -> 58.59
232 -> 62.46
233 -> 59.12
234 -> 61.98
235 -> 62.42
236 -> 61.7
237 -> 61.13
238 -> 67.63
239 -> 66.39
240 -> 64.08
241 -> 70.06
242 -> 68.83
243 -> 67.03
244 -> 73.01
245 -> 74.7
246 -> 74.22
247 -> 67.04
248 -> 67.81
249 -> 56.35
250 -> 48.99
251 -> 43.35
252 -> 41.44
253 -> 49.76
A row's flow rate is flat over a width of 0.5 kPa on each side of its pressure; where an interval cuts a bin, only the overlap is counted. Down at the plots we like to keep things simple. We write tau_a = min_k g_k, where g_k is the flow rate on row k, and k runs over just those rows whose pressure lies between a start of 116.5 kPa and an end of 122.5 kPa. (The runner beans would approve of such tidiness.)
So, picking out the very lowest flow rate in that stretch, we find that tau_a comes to 62.14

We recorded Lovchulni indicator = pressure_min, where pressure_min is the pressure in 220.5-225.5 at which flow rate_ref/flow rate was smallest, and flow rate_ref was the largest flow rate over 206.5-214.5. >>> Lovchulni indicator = 221 kPa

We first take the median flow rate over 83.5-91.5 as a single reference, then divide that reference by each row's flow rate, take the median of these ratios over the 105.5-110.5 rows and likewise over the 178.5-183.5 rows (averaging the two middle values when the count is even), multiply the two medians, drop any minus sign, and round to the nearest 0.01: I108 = 1.09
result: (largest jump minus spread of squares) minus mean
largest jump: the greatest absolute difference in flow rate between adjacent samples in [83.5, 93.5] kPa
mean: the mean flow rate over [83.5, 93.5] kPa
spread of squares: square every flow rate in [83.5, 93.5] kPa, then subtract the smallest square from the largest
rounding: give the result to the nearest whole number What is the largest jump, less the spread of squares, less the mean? -1668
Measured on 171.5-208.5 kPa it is -3342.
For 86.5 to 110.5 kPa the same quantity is -3341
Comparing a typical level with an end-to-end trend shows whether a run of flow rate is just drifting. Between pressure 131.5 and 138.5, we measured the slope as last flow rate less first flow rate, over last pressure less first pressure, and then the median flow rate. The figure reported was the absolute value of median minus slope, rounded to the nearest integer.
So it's 90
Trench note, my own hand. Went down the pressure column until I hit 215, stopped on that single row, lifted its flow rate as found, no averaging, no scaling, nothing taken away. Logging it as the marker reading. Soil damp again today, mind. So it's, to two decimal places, 72.46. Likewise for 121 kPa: 70.15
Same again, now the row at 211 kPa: 91.69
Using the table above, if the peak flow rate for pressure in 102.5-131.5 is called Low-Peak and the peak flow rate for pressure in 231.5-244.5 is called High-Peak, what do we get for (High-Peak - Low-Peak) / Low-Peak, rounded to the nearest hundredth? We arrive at -0.25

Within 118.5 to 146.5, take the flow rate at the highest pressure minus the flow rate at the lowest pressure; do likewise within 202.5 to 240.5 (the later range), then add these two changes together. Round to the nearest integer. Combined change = -12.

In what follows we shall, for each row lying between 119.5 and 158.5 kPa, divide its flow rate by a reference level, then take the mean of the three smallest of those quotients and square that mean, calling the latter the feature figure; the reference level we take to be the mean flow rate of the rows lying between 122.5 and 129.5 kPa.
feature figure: 0.61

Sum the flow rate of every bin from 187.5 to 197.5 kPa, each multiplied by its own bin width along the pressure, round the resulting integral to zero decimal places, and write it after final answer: 850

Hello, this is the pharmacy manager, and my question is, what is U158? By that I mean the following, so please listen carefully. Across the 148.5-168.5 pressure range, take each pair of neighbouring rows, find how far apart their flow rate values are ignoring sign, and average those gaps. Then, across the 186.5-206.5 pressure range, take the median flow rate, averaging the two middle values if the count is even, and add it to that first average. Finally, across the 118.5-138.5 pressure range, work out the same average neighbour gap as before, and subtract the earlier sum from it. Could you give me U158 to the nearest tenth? -82.8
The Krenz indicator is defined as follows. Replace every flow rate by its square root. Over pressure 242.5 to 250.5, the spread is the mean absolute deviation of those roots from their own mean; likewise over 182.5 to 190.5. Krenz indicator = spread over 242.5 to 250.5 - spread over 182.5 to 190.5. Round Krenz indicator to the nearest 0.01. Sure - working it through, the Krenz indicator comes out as 0.24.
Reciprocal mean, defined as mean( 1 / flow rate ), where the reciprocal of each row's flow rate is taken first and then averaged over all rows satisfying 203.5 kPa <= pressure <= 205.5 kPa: 0.0123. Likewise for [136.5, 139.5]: 0.0109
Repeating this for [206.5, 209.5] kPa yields 0.0121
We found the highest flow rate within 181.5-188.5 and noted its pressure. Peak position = 183 kPa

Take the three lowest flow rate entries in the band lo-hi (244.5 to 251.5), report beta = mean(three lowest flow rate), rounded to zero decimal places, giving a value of 50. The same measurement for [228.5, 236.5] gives 60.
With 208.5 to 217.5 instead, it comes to 70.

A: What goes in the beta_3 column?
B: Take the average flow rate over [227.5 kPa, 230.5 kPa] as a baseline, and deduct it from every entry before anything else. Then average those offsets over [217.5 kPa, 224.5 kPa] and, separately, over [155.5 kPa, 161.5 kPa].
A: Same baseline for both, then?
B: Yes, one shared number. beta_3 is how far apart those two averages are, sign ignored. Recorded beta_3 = 19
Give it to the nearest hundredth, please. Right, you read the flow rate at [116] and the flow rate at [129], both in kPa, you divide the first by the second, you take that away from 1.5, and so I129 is 0.36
